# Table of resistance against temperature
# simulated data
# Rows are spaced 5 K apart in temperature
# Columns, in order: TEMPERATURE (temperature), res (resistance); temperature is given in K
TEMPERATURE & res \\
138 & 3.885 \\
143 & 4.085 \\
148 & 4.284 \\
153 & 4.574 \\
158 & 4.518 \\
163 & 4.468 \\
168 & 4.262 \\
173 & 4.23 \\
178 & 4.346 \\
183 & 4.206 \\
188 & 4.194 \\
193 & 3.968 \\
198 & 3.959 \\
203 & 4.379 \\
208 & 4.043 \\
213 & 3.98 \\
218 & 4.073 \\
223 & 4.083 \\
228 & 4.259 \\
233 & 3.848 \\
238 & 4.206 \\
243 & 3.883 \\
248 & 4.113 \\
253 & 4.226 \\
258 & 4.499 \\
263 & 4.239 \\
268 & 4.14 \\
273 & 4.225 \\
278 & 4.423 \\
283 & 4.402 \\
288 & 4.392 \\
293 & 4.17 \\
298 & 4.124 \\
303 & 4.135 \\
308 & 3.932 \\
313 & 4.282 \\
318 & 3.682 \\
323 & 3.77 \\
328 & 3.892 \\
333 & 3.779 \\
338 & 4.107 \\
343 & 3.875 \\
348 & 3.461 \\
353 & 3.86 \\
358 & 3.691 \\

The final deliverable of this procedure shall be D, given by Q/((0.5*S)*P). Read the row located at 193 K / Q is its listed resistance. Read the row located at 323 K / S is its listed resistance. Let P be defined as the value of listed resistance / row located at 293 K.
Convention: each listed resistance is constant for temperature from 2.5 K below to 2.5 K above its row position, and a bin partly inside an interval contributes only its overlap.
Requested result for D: 0.50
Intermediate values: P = 4.17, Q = 3.968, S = 3.77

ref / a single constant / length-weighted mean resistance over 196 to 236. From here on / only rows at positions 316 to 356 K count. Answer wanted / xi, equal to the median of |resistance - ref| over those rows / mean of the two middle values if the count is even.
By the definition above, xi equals 0.26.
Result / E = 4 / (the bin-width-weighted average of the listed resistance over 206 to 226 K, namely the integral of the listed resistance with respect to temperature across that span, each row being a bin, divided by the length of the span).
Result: 0.99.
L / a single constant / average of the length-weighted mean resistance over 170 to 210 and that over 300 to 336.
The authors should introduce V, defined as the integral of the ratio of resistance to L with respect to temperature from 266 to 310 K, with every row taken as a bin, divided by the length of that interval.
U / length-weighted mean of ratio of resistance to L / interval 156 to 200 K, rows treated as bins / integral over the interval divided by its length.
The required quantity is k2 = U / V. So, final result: 1.00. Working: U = 1.05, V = 1.04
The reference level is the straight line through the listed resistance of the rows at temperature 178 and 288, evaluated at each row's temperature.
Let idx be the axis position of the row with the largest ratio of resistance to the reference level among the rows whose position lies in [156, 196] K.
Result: 158 K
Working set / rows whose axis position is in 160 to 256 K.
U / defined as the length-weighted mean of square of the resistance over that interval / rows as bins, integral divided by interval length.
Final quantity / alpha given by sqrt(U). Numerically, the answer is 4.15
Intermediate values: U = 17.2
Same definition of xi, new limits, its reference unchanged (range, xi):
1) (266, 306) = 0.12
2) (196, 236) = 0.11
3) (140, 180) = 0.23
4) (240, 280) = 0.15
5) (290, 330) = 0.17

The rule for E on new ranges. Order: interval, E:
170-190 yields 0.94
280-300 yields 0.93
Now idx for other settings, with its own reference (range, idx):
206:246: 228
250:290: 258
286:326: 288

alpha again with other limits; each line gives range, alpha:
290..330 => 4.01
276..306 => 4.27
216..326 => 4.15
